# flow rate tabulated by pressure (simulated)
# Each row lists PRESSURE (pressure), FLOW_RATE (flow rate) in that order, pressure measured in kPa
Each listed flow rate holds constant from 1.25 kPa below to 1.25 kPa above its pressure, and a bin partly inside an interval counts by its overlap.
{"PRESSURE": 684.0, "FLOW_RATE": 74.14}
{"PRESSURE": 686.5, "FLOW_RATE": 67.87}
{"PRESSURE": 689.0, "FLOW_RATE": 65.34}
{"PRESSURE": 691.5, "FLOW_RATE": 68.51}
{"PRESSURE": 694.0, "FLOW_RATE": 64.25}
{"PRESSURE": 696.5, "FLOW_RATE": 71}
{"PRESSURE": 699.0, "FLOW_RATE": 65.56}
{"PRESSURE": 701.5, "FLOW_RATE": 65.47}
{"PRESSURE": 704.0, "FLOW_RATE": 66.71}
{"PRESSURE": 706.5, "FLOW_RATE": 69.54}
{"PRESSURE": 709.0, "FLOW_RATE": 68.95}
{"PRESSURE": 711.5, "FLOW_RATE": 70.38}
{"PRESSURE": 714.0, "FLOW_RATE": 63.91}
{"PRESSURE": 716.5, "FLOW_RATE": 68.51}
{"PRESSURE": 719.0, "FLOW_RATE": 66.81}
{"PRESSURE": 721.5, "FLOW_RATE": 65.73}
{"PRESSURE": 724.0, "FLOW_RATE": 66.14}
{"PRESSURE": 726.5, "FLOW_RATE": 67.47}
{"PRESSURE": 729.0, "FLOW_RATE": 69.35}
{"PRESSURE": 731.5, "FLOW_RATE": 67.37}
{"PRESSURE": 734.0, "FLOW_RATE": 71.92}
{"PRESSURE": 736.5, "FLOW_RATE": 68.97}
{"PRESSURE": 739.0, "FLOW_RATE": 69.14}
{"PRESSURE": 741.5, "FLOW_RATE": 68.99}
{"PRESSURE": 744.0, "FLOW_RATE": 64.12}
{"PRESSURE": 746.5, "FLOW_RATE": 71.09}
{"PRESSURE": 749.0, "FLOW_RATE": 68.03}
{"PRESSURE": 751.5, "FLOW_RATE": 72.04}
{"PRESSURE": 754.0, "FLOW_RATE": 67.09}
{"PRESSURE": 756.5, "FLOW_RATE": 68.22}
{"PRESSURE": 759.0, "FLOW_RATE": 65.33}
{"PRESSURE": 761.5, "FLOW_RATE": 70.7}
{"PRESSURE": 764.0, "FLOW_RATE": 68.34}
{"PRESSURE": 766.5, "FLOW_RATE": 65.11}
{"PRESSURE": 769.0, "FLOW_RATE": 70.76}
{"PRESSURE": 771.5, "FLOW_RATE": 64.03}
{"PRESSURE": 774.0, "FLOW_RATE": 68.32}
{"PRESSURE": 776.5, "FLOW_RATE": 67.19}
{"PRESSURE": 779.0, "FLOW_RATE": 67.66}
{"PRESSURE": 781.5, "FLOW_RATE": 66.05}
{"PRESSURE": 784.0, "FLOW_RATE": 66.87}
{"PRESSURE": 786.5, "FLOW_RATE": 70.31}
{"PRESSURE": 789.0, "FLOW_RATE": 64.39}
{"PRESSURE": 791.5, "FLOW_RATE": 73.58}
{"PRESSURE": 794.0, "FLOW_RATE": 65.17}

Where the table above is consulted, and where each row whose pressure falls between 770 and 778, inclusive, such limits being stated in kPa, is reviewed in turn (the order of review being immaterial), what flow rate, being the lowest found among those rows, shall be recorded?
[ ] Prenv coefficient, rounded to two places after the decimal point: 64.03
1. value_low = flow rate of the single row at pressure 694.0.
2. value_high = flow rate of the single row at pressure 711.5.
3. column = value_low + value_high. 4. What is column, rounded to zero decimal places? 135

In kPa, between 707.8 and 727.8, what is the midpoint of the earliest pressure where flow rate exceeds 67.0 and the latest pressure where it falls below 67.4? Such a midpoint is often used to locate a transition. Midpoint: 716.5 kPa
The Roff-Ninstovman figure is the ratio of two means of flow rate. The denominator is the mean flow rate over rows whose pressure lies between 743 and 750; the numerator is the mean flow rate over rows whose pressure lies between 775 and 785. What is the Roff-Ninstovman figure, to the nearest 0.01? 0.99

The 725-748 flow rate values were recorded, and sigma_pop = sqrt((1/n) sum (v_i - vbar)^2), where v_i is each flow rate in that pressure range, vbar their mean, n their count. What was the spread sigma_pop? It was 2.1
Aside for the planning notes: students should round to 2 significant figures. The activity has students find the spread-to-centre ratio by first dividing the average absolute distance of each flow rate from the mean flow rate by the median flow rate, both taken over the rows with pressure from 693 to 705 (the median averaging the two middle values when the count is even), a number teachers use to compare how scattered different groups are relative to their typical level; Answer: 0.028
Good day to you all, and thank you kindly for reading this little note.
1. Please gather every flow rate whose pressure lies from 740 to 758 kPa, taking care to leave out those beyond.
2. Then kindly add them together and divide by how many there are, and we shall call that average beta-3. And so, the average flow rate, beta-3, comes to 68.5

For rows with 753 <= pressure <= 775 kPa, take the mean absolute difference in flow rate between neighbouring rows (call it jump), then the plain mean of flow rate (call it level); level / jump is 17.1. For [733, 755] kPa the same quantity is 20.4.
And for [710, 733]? 27.7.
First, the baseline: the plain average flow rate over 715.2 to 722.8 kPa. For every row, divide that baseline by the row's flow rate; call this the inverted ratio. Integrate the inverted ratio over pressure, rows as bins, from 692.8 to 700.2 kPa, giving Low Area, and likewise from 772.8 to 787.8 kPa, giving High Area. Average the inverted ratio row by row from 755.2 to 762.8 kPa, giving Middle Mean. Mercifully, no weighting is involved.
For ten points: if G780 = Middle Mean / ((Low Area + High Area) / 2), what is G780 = 0.088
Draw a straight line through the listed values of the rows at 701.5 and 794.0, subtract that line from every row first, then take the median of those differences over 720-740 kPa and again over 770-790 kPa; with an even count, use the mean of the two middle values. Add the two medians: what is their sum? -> 4.7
